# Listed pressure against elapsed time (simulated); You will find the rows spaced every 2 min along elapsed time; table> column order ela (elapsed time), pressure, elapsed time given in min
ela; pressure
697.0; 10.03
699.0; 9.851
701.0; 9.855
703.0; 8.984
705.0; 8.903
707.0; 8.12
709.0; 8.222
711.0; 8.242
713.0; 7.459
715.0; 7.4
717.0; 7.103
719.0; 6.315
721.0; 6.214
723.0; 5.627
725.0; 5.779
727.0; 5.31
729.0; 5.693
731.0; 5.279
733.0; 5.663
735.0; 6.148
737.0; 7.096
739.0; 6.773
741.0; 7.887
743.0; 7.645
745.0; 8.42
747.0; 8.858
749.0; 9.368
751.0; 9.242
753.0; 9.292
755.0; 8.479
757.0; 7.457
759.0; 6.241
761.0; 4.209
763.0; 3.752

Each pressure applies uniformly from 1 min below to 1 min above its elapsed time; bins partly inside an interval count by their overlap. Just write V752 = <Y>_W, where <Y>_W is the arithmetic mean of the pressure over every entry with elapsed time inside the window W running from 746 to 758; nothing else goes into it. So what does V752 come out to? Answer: 8.8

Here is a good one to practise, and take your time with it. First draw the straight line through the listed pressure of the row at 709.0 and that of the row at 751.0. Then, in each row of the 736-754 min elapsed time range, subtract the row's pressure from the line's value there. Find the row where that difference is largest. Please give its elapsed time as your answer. 739.0 min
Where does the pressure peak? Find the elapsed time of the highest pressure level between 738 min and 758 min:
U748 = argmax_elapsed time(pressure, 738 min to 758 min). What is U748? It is 749.0 min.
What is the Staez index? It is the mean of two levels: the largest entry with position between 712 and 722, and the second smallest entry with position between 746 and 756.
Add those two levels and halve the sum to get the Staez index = 8.16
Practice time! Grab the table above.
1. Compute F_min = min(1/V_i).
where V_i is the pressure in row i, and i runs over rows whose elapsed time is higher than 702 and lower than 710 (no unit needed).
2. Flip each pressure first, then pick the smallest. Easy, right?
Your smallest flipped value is 0.111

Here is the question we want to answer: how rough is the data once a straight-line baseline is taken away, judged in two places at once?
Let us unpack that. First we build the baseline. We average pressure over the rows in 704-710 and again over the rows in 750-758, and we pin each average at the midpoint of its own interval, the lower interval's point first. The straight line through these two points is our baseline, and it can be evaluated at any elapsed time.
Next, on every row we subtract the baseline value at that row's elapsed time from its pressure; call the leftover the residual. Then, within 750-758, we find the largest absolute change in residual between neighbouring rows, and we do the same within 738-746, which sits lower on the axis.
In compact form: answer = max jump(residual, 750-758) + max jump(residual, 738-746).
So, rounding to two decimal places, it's 2.14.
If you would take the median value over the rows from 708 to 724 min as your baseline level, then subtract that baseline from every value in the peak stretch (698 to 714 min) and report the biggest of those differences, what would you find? 2.6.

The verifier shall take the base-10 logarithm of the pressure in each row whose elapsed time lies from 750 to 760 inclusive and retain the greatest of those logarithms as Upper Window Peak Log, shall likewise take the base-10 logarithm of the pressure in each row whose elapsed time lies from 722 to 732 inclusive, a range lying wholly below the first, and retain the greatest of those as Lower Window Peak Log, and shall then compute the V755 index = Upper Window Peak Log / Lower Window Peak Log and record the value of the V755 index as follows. 1.27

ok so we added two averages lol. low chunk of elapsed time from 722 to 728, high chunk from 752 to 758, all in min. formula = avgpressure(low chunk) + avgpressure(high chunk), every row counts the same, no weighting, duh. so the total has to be 14.0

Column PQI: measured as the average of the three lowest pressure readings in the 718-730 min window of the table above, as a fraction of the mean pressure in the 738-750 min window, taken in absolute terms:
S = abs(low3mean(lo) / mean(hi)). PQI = 0.68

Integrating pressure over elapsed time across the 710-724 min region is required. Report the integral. 97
